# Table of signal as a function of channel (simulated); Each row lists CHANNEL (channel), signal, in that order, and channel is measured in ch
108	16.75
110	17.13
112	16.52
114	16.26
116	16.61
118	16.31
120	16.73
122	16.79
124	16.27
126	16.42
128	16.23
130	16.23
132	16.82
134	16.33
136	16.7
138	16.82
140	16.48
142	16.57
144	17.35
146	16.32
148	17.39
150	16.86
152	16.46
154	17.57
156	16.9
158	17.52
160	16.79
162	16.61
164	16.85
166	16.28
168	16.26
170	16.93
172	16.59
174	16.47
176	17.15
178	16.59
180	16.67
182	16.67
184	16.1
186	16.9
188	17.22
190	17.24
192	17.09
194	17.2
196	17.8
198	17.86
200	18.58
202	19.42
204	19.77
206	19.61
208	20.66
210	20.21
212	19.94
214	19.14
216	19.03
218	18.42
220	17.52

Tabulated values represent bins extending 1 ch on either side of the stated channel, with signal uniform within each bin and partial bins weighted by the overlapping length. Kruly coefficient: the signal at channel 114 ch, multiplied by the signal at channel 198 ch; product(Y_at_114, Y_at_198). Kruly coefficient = 290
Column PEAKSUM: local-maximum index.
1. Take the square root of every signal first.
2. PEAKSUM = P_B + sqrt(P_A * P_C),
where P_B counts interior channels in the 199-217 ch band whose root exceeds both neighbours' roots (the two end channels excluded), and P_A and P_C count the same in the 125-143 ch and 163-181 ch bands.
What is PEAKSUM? 4.00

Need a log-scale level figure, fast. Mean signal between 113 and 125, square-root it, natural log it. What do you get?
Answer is 1.40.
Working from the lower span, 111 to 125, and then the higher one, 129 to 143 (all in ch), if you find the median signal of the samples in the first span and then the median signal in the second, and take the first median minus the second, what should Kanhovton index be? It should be 0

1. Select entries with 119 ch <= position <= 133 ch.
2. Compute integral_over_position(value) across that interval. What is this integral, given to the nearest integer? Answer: 231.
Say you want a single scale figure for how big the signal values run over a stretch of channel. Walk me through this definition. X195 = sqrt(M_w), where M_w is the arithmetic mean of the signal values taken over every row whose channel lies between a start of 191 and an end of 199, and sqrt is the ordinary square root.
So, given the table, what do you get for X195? 4.18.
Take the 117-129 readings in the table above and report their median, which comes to 16.4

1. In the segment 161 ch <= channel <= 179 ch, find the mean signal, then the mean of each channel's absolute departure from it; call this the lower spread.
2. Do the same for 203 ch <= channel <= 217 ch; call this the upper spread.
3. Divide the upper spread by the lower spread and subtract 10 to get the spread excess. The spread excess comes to -8.1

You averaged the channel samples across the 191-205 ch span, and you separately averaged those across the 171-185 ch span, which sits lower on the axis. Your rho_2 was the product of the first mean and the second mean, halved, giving 151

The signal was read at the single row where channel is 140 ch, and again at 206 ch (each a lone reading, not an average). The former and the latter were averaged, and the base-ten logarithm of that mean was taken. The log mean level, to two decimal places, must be 1.26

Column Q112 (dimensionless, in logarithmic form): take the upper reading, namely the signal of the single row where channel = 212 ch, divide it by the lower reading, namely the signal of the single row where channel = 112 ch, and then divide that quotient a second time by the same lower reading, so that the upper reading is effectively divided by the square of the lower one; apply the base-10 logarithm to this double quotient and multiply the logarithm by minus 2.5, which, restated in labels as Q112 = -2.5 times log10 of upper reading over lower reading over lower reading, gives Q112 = 2.84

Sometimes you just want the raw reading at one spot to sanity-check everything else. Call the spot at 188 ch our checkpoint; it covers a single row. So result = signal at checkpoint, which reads 17.22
